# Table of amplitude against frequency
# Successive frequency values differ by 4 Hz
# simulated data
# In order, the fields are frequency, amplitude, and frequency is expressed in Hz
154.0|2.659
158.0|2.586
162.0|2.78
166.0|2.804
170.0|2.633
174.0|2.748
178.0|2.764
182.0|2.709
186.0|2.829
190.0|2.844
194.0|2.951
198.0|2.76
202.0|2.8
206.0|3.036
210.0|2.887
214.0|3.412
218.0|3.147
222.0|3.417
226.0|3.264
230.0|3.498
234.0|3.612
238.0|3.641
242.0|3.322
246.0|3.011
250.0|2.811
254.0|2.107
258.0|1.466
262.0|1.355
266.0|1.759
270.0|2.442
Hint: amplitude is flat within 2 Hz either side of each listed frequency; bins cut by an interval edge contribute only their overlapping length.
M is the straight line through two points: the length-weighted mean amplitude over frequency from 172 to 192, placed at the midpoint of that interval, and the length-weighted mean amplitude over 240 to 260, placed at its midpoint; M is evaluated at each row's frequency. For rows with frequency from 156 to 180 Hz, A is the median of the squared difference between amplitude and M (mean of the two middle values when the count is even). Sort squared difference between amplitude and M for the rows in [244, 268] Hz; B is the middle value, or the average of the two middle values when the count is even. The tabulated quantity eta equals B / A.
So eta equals 92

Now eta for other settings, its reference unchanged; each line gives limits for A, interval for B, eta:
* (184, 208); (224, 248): 80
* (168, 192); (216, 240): 155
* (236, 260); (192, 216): 0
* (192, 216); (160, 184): 0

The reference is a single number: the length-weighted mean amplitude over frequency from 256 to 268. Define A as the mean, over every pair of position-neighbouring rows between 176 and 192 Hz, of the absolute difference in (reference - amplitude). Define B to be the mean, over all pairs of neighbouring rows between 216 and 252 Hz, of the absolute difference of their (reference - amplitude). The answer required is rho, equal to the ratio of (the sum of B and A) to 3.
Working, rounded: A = 0.063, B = 0.20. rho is 0.089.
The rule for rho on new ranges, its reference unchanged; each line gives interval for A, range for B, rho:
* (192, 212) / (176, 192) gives 0.072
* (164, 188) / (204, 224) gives 0.133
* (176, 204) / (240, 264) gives 0.160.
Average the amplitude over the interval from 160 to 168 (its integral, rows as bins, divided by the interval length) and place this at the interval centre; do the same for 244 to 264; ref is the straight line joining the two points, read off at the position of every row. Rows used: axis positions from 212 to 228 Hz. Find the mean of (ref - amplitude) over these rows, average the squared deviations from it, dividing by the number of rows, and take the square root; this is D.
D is 0.111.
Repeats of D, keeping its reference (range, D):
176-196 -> 0.119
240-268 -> 0.677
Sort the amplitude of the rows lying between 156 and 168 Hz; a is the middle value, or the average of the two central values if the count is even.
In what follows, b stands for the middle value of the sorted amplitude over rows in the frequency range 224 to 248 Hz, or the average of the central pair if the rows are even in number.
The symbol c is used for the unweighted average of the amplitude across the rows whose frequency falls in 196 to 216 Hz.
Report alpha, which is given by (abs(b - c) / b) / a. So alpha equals 0.05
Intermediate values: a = 2.8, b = 3.4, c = 2.98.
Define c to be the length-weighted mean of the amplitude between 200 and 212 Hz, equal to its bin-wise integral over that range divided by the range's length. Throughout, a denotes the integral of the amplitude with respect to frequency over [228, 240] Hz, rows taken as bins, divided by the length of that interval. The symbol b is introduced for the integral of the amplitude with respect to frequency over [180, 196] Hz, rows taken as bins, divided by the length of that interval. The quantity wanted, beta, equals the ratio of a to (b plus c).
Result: 0.62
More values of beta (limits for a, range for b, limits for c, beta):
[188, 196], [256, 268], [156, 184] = 0.68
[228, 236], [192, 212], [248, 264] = 0.74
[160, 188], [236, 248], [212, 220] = 0.42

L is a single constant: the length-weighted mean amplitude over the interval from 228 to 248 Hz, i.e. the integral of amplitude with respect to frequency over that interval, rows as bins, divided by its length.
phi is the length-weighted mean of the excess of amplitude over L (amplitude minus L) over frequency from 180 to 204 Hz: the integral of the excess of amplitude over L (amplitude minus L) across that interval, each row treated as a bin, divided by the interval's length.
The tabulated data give -0.6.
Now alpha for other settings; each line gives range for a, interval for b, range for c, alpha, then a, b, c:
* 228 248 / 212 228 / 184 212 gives 0.04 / 3.5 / 3.3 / 2.87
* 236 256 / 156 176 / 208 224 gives 0.06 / 3.0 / 2.7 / 3.22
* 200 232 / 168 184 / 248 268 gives 0.09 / 3.2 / 2.7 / 1.90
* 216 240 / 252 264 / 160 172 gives 0.25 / 3.5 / 1.5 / 2.74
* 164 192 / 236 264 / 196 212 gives 0.01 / 2.8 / 2.8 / 2.87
